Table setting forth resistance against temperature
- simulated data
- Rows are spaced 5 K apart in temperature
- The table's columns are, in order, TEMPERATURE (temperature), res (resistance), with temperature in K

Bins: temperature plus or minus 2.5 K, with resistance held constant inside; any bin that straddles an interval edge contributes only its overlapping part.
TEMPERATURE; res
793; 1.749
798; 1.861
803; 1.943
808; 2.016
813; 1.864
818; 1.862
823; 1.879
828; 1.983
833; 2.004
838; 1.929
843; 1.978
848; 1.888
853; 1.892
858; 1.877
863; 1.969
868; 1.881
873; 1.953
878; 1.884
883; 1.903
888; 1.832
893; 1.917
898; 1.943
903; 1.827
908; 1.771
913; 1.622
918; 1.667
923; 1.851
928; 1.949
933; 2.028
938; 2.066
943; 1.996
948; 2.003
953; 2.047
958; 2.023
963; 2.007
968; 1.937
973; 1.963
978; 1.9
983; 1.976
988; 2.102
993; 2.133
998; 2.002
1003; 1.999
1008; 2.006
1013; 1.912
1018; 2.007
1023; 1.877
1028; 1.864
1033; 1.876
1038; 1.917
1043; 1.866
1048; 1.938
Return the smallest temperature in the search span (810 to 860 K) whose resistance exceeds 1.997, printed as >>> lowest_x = 833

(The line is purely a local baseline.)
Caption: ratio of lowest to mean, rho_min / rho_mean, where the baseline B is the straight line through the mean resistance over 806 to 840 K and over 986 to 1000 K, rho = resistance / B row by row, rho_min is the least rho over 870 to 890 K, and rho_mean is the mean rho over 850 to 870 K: 0.950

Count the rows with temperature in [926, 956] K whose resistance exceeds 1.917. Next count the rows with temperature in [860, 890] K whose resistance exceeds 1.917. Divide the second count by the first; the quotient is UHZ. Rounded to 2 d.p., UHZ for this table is 0.33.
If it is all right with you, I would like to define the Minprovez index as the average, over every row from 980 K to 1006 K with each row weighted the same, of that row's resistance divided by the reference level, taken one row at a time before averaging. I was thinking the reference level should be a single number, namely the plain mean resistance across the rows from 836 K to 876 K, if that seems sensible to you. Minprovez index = 1.06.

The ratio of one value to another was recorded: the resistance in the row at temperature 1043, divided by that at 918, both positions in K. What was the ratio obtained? 1.12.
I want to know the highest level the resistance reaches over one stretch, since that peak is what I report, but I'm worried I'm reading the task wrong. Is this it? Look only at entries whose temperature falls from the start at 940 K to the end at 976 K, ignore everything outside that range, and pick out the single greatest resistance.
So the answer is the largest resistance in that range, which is 2.047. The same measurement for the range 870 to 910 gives 1.953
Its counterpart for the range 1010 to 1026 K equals 2.007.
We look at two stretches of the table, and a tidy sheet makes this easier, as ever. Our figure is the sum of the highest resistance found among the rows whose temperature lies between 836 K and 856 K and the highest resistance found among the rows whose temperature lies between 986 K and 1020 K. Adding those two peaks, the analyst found 4.11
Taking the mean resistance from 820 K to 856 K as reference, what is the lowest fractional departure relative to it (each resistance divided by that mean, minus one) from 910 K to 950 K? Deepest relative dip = -0.16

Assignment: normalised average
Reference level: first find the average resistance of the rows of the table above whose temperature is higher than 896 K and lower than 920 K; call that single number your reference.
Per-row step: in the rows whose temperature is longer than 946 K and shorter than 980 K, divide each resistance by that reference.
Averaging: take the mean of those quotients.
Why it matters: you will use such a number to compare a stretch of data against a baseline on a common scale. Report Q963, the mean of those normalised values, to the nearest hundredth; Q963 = 1.12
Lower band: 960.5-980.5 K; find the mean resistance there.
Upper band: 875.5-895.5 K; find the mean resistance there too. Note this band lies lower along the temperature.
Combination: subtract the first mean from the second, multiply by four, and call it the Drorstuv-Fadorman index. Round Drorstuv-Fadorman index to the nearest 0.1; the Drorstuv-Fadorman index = -0.3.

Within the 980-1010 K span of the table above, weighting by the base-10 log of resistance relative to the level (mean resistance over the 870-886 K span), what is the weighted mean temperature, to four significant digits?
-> 994.6 K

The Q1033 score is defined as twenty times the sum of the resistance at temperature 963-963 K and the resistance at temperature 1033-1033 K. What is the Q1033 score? 77.7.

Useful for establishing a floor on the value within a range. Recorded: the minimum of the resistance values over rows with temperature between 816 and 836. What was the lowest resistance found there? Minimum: 1.862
